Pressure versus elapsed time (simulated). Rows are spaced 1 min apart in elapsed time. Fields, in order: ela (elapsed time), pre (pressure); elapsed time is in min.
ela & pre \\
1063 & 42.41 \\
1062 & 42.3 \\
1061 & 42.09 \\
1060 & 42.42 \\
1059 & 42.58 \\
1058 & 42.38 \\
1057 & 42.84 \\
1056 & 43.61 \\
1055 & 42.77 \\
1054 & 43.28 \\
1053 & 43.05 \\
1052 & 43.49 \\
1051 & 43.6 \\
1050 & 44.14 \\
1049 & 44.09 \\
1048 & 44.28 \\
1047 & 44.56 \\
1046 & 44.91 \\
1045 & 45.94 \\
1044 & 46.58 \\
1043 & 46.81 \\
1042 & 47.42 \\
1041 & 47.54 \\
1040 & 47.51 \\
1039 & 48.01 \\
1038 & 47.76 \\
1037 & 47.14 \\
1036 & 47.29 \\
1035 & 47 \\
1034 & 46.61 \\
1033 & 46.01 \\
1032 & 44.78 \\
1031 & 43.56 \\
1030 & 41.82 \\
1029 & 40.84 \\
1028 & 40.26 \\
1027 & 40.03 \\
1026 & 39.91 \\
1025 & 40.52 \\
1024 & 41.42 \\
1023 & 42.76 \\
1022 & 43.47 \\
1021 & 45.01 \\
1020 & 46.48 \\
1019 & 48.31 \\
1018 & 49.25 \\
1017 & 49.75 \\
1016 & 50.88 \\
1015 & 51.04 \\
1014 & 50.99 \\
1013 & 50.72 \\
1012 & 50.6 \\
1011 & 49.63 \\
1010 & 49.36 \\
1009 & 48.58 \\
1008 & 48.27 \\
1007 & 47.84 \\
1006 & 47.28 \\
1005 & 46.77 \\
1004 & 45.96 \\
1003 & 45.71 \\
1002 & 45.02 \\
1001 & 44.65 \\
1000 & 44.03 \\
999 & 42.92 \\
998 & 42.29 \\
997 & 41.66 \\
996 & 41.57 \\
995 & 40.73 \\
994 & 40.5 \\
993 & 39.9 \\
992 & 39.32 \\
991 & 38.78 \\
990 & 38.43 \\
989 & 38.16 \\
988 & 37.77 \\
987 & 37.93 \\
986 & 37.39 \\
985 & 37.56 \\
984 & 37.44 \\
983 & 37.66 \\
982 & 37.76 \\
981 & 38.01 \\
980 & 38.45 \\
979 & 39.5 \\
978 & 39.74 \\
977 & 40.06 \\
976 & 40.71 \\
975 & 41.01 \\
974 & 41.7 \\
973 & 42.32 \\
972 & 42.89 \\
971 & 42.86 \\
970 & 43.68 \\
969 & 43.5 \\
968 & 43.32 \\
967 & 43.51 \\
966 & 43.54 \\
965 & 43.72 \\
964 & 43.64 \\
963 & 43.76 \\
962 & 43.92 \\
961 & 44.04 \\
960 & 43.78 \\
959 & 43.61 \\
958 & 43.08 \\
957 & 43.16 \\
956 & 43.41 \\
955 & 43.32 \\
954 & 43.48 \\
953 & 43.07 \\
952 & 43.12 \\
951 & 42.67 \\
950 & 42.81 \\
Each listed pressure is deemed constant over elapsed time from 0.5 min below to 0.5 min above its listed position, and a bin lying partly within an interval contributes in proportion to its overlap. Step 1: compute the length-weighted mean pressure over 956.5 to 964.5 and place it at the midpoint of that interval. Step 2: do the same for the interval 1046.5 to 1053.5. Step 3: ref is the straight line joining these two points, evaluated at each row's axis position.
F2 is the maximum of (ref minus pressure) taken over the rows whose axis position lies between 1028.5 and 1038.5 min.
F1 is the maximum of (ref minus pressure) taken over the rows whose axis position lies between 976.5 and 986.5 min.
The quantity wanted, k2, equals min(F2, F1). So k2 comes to 3.0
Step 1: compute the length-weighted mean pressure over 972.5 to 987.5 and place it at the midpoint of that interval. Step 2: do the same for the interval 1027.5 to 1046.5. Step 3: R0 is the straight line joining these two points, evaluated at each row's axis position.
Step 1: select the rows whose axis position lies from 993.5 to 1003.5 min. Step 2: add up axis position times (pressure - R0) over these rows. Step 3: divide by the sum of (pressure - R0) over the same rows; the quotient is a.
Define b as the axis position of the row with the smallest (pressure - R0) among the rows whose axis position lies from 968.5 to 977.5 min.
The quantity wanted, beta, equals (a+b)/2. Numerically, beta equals 989.0 min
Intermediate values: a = 1001.0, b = 977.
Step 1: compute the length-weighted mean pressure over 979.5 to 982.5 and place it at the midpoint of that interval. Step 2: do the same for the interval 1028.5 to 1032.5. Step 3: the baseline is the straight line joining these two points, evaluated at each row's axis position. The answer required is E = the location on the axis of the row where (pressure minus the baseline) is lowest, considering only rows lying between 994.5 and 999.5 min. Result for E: 995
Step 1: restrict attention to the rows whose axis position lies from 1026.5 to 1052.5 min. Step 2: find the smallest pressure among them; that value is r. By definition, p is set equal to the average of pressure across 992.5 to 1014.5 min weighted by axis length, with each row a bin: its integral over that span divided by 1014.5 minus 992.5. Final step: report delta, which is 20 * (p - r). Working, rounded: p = 45.7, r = 40.03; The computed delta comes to 113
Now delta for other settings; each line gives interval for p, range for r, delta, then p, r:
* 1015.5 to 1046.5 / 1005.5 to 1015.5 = -39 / 45.3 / 47.28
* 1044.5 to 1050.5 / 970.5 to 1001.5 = 145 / 44.7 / 37.39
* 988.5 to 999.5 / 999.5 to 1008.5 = -73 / 40.4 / 44.03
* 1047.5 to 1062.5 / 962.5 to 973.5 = 16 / 43.1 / 42.32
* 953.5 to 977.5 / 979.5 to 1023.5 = 112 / 43.0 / 37.39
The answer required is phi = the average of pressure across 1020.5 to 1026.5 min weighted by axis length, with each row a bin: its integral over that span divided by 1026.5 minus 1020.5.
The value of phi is 42.2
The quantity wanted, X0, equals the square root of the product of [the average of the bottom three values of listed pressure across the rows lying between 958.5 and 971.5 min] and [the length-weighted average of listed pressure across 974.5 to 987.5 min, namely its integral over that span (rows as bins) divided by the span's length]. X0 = 40.9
